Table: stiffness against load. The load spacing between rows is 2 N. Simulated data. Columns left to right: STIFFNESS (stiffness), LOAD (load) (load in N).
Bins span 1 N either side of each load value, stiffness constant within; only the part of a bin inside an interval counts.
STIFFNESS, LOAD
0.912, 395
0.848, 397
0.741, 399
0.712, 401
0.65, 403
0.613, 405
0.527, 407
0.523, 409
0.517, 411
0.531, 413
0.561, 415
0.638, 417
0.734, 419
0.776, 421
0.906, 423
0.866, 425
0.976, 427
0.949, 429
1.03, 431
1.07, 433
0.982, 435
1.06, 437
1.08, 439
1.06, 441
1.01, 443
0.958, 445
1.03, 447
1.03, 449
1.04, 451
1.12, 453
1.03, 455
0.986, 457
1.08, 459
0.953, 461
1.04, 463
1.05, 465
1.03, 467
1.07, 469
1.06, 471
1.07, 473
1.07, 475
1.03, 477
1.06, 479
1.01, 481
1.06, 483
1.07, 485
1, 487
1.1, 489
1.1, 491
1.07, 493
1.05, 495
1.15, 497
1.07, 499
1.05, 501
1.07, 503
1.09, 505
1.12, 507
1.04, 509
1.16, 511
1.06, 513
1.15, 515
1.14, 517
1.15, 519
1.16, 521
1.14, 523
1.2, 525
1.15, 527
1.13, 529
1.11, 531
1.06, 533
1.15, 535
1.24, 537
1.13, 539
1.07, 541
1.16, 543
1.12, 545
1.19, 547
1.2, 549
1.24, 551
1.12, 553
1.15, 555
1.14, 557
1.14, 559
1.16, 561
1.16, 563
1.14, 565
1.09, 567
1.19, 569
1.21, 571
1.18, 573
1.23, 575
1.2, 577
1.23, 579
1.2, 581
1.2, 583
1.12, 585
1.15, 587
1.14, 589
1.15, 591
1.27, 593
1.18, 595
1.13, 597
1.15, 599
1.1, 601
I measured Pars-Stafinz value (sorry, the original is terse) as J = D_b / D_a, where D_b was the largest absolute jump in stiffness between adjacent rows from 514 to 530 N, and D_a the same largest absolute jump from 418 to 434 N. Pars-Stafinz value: 0.46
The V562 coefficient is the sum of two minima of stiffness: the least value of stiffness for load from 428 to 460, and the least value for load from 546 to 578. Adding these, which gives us 2.04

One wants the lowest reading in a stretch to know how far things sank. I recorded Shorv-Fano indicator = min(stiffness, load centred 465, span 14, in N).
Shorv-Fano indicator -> 0.953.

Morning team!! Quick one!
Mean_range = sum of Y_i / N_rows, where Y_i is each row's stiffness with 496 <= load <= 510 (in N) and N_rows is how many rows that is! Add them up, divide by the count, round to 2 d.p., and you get 1.08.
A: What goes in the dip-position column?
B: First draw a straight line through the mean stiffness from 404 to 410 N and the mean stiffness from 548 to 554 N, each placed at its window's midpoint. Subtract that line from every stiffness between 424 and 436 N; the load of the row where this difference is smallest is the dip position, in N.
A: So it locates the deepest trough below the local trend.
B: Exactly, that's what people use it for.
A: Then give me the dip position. 425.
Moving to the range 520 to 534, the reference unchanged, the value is 533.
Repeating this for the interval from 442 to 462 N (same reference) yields 461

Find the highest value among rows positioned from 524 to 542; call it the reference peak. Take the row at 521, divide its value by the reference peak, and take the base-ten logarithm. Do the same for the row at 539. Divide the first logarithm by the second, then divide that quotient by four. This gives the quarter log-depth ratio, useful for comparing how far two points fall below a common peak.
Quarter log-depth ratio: 0.18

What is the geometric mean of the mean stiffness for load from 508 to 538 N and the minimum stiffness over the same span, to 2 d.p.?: 1.09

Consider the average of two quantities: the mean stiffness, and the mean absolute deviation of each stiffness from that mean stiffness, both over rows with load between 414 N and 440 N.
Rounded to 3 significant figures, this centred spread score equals 0.516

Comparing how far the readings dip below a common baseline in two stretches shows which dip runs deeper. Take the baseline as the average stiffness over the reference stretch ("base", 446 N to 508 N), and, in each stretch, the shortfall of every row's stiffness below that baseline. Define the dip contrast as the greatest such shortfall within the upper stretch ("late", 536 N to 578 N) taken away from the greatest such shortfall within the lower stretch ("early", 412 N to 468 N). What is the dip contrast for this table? 0.54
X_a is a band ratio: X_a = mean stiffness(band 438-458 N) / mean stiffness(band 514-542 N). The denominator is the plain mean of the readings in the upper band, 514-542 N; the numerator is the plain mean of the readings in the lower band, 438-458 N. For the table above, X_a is 0.906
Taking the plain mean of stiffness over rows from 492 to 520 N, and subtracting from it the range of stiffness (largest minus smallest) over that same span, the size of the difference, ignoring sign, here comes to 0.98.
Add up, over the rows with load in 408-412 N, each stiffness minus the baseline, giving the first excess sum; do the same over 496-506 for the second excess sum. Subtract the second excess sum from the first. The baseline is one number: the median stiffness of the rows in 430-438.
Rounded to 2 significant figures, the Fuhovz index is -1.3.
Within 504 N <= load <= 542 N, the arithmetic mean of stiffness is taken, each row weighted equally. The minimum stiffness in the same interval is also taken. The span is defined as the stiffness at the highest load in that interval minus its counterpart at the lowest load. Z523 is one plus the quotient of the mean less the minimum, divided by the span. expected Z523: -3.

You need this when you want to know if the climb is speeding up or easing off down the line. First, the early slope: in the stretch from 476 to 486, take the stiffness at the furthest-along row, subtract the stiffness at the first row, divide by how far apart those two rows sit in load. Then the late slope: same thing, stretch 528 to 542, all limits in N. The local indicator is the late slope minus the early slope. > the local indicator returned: -0.010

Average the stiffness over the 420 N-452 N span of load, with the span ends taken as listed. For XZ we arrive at 0.99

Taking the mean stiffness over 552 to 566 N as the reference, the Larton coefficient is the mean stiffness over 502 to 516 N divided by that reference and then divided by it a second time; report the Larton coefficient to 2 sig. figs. 0.84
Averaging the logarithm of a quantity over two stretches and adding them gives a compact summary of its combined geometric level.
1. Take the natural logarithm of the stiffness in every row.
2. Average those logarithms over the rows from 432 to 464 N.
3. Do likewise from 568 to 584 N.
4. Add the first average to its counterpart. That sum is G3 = 0.22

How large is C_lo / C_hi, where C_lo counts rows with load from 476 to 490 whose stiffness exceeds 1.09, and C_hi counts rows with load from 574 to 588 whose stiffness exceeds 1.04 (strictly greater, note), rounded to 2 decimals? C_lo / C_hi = 0.14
